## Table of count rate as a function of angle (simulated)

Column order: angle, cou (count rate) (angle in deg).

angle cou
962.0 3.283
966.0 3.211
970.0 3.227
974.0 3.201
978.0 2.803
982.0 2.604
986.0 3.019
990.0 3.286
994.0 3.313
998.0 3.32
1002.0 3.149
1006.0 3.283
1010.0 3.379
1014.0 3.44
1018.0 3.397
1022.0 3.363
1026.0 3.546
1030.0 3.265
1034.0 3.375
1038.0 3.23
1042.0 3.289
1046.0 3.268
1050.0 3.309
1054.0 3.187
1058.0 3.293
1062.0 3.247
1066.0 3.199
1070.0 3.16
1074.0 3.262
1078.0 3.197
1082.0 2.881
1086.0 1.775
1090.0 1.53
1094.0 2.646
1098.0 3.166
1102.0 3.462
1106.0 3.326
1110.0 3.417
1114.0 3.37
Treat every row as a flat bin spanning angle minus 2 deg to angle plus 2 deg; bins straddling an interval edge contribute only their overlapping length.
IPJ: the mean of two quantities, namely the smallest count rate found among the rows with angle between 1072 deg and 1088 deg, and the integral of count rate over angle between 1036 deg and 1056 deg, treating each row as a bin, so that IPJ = 33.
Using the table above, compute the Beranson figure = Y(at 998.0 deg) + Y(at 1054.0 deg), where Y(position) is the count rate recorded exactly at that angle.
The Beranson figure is 6.51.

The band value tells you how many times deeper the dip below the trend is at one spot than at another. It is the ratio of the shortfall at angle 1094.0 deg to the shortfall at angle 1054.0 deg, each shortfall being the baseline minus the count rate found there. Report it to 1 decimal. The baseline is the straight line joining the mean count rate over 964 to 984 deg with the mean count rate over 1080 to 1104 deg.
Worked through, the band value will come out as 0.2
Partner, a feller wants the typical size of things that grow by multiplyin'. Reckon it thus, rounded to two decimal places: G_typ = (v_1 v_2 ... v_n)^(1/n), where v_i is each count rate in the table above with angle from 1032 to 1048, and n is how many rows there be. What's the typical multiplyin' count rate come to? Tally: 3.29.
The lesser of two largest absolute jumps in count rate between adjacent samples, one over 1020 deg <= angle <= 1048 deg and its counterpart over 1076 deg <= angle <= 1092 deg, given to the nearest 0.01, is 0.28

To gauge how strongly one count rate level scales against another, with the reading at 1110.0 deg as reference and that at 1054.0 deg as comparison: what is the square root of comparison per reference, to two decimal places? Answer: 0.97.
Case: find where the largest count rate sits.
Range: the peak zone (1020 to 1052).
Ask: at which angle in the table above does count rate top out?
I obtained 1026.0 deg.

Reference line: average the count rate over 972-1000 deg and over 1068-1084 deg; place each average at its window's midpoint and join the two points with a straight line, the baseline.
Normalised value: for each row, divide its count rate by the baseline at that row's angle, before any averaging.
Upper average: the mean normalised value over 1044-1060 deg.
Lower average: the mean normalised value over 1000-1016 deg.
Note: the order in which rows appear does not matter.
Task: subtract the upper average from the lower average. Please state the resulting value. 0.023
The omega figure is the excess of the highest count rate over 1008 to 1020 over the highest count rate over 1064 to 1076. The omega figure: 0.18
